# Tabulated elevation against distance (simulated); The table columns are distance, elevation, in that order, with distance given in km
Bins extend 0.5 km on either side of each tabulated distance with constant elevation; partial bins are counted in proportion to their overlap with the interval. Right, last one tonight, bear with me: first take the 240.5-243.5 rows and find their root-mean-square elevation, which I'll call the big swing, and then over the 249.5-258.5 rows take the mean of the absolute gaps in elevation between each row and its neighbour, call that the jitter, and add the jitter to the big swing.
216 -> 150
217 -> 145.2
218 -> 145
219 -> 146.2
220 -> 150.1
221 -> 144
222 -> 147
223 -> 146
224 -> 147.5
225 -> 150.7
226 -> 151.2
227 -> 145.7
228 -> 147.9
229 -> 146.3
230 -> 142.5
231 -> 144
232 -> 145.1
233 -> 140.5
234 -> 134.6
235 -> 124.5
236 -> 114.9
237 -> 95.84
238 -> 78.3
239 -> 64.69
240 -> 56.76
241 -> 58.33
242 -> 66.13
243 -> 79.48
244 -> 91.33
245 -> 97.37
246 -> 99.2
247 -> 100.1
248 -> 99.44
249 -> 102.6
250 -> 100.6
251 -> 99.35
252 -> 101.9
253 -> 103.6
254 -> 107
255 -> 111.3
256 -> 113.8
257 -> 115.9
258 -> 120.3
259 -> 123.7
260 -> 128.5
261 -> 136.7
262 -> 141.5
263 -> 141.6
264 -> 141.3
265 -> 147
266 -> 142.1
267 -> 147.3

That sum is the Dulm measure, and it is 71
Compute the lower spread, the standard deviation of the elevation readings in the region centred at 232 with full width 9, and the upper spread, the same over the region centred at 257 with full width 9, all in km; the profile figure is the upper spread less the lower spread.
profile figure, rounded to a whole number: -1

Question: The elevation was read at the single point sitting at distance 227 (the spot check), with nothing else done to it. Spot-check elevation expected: 145.7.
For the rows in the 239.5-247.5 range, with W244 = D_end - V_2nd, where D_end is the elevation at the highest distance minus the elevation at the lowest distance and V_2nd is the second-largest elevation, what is -56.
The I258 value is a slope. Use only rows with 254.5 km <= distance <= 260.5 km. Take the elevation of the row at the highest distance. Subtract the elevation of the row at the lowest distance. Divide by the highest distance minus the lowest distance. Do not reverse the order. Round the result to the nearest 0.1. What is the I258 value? 3.4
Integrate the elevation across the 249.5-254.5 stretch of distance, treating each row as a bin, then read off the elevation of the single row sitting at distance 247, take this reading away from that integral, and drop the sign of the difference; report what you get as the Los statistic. 412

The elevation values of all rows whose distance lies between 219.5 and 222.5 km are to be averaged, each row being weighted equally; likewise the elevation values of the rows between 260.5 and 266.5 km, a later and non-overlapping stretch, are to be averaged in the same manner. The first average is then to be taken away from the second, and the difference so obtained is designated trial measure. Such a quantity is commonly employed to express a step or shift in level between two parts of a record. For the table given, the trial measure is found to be -5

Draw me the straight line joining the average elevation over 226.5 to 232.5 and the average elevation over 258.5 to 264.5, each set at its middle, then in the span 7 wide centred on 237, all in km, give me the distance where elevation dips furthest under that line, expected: 240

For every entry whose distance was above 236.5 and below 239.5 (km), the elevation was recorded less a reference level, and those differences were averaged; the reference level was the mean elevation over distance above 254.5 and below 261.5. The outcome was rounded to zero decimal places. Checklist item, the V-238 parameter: -42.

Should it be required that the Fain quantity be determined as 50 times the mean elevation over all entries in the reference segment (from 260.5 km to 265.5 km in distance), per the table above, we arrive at 7081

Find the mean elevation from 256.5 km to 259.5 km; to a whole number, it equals 120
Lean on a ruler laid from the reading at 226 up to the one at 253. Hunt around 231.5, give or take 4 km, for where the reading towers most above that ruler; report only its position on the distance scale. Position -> 232 km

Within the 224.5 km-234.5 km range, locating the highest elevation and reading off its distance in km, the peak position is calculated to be 226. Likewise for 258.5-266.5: 265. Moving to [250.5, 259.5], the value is 259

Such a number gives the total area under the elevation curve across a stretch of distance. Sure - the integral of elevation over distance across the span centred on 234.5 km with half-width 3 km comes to 755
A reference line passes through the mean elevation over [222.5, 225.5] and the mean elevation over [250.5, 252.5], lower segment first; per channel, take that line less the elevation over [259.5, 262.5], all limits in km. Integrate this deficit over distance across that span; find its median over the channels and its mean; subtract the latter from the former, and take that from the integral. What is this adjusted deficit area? -153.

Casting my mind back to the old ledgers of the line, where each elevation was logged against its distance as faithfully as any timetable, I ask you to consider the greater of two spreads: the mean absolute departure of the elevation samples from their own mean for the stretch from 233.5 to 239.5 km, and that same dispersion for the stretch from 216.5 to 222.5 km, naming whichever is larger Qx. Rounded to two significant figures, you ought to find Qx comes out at 23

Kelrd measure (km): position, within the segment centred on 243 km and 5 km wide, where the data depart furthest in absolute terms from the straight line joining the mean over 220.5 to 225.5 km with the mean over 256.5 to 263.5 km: 241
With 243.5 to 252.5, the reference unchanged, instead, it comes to 244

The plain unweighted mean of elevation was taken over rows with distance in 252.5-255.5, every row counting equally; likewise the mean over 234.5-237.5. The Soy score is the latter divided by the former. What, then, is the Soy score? 1.04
